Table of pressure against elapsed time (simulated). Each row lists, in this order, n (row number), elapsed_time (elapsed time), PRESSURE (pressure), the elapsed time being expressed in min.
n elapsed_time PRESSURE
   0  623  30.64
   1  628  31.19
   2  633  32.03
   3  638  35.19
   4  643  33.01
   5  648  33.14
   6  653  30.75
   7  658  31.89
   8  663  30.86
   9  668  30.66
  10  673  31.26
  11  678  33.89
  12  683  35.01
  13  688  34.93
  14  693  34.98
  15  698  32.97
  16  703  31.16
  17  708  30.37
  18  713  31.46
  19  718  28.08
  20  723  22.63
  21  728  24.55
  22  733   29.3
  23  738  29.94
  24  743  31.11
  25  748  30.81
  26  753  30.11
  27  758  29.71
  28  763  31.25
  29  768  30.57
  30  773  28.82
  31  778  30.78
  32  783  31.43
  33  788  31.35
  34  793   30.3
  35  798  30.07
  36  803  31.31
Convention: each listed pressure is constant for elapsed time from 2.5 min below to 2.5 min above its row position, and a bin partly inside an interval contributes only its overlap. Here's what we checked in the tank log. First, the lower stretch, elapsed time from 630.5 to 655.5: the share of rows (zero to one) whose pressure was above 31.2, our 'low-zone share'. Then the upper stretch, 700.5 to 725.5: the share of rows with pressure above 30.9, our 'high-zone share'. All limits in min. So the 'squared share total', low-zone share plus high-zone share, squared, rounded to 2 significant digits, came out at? 1.4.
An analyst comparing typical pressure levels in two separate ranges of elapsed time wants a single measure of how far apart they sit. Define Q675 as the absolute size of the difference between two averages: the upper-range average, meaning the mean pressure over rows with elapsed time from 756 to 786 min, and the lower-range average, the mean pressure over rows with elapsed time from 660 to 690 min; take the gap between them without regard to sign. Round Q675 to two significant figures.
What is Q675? 2.3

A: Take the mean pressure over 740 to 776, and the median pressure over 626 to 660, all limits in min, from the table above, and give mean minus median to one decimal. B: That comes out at -1.7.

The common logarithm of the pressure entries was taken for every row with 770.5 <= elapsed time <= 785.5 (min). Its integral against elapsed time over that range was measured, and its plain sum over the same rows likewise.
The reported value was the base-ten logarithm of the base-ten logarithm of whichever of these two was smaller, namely -0.188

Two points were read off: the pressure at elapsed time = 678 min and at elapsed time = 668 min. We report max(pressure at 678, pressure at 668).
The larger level 34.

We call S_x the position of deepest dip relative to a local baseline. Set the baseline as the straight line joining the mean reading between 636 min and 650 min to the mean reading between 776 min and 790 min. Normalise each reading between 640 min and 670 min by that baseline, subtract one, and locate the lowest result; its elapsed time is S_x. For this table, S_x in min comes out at 653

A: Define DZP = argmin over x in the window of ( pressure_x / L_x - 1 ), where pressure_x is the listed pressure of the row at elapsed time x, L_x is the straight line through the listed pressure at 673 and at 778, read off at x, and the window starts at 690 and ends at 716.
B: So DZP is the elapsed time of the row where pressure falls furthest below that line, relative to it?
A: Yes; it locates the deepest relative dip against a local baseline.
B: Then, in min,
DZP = 708 min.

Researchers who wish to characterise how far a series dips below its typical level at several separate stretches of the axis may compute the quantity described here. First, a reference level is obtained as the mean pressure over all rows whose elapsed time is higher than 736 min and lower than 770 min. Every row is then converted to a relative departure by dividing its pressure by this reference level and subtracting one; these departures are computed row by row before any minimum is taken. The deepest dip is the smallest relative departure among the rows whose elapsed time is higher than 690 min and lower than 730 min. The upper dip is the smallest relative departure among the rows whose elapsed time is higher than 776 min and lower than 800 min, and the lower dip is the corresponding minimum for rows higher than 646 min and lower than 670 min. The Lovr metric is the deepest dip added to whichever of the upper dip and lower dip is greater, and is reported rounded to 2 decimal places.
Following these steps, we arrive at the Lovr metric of -0.25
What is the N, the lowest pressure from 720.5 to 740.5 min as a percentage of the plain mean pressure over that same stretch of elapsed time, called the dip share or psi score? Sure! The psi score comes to 85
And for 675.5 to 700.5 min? 96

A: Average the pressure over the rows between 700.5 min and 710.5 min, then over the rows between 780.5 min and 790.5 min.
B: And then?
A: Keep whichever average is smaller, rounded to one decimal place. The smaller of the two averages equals 30.8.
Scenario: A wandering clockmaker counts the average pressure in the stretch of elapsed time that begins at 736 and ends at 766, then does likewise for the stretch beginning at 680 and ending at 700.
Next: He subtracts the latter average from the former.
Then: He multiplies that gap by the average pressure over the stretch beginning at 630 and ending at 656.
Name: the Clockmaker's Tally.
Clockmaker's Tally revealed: -131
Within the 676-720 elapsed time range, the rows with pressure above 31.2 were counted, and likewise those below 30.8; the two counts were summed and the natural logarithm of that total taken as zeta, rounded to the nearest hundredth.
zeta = 2.08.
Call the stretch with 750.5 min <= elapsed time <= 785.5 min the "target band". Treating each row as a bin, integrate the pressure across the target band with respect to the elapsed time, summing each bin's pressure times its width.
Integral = 1063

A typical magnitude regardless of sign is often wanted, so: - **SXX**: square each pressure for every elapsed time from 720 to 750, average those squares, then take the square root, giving 28.2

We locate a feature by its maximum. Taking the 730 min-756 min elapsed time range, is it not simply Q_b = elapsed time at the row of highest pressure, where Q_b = 743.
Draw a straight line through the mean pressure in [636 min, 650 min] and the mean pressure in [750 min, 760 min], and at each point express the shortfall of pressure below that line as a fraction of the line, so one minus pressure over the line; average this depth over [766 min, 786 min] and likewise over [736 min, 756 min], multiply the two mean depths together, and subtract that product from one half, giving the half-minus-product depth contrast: 0.4997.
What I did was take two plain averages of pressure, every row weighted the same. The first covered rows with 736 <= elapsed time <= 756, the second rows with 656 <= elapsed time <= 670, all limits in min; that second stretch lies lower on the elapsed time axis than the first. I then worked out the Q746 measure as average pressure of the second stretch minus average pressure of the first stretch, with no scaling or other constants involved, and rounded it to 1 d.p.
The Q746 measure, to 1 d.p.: 0.6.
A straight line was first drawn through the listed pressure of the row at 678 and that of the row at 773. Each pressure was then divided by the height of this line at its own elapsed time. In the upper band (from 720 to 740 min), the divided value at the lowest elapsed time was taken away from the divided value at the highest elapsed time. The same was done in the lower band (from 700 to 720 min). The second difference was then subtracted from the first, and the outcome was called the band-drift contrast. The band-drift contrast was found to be 0.33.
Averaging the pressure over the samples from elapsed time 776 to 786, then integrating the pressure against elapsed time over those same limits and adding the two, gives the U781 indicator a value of 342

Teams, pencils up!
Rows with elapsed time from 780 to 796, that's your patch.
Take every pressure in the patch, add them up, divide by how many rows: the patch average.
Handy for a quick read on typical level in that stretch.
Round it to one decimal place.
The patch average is 31.0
